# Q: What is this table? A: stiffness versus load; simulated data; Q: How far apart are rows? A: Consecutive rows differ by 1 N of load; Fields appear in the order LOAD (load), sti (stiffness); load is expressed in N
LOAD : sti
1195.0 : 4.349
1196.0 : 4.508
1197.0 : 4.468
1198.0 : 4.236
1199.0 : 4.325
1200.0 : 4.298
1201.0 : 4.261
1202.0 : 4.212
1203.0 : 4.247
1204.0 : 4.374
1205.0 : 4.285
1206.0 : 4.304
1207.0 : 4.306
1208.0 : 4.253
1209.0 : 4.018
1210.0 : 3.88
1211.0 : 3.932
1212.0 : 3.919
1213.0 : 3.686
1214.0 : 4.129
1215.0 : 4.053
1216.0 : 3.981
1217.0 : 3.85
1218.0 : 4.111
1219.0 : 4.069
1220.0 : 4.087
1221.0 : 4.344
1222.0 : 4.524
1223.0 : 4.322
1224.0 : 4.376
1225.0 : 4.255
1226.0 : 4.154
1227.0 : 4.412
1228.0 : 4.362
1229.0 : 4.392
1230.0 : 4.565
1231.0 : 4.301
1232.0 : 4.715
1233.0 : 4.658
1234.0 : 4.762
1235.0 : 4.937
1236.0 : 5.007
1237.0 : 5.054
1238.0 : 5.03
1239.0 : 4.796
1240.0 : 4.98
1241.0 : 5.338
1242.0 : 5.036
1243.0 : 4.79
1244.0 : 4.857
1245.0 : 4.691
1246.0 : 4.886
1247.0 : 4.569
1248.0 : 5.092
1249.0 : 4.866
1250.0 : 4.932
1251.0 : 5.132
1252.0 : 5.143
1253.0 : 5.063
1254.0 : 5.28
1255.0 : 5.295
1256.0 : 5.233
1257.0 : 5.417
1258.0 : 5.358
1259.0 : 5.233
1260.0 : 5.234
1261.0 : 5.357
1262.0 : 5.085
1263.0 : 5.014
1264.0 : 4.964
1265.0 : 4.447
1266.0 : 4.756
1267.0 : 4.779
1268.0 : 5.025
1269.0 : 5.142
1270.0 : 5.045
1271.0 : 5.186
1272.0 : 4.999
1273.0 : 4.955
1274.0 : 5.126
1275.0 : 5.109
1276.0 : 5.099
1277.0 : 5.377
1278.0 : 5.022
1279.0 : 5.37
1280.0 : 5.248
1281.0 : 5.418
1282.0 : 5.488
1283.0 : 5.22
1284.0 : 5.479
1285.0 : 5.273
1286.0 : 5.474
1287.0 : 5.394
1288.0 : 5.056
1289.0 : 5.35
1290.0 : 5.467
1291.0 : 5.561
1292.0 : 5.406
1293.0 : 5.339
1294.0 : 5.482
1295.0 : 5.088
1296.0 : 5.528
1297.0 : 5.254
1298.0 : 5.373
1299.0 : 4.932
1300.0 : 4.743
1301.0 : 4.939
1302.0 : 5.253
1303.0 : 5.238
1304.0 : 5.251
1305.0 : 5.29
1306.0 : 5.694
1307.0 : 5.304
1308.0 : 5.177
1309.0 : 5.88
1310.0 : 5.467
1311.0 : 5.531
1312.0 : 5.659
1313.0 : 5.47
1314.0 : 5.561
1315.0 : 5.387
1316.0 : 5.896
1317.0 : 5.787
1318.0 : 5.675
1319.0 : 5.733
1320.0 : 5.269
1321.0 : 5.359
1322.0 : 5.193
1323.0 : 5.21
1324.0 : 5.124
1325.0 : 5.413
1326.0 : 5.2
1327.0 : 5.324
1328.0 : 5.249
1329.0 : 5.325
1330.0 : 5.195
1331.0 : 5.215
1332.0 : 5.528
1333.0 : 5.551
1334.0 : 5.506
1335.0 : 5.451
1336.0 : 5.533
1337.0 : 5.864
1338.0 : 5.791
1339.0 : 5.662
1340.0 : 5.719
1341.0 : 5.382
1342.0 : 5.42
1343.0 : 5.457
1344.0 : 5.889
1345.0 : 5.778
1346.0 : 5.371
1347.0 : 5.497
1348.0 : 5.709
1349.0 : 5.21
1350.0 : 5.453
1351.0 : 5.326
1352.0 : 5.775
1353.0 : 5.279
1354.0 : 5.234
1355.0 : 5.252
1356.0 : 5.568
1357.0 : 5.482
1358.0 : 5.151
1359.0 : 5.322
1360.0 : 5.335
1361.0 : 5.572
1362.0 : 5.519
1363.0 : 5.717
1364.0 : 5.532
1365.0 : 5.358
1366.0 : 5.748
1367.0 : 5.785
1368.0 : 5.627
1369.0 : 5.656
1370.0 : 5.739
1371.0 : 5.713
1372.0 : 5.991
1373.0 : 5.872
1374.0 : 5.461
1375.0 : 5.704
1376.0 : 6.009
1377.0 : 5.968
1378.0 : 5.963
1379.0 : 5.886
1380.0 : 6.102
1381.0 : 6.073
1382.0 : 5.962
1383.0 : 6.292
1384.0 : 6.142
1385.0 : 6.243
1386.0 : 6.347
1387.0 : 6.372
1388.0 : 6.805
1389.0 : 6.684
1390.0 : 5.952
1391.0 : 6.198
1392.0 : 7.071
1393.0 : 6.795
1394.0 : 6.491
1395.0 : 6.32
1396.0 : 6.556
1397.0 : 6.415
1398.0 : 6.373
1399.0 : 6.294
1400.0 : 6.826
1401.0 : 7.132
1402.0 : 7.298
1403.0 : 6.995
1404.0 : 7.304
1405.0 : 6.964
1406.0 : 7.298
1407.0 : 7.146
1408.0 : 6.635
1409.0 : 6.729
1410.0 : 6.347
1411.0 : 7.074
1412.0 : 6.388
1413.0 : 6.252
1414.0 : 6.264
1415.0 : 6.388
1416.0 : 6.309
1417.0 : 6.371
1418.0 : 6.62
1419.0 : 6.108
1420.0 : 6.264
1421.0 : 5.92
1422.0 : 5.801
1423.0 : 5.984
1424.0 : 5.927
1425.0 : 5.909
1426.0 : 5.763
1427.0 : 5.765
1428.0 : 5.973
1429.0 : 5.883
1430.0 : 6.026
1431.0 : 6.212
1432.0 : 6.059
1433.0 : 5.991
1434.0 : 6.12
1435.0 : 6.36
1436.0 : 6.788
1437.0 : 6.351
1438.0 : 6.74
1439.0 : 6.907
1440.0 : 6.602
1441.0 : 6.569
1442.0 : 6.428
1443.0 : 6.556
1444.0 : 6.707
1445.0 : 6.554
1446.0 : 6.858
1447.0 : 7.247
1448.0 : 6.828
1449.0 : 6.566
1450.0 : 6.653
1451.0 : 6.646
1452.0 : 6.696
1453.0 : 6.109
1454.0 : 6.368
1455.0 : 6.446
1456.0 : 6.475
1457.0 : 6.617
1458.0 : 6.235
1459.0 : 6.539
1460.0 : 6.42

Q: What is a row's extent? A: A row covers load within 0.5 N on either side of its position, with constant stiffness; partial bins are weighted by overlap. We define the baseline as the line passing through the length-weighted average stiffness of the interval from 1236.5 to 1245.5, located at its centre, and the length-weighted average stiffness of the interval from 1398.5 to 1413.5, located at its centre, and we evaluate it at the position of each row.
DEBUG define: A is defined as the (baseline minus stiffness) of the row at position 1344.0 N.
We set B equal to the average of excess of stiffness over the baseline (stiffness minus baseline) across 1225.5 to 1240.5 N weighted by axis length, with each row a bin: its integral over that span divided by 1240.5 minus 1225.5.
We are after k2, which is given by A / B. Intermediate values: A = 0.25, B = -0.19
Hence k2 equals -1.3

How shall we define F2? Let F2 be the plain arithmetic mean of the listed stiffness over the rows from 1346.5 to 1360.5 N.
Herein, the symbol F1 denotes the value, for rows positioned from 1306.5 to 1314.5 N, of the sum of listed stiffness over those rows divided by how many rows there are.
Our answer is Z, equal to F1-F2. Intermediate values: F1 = 5.5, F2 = 5.4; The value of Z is 0.1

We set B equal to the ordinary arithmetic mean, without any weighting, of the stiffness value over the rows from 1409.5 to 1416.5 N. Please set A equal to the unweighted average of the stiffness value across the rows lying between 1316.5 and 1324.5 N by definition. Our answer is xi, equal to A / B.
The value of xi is 0.84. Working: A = 5.4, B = 6.4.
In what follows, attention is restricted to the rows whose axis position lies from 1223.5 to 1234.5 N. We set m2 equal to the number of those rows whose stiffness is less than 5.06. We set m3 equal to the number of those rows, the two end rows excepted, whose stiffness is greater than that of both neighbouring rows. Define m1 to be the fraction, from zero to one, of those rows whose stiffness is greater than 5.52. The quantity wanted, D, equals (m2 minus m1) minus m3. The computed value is 8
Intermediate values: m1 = 0.0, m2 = 11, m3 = 3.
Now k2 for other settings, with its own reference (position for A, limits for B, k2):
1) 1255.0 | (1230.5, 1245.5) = 3.3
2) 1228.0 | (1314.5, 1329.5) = -0.9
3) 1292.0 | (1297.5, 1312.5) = -0.4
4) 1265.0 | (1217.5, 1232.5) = -1.8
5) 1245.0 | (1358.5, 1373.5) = -0.4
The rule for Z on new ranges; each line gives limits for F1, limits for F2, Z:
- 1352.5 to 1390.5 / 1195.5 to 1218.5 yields 1.6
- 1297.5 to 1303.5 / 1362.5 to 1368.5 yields -0.5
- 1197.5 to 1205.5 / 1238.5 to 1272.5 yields -0.8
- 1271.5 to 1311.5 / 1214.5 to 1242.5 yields 0.8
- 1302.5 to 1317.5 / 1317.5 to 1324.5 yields 0.1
